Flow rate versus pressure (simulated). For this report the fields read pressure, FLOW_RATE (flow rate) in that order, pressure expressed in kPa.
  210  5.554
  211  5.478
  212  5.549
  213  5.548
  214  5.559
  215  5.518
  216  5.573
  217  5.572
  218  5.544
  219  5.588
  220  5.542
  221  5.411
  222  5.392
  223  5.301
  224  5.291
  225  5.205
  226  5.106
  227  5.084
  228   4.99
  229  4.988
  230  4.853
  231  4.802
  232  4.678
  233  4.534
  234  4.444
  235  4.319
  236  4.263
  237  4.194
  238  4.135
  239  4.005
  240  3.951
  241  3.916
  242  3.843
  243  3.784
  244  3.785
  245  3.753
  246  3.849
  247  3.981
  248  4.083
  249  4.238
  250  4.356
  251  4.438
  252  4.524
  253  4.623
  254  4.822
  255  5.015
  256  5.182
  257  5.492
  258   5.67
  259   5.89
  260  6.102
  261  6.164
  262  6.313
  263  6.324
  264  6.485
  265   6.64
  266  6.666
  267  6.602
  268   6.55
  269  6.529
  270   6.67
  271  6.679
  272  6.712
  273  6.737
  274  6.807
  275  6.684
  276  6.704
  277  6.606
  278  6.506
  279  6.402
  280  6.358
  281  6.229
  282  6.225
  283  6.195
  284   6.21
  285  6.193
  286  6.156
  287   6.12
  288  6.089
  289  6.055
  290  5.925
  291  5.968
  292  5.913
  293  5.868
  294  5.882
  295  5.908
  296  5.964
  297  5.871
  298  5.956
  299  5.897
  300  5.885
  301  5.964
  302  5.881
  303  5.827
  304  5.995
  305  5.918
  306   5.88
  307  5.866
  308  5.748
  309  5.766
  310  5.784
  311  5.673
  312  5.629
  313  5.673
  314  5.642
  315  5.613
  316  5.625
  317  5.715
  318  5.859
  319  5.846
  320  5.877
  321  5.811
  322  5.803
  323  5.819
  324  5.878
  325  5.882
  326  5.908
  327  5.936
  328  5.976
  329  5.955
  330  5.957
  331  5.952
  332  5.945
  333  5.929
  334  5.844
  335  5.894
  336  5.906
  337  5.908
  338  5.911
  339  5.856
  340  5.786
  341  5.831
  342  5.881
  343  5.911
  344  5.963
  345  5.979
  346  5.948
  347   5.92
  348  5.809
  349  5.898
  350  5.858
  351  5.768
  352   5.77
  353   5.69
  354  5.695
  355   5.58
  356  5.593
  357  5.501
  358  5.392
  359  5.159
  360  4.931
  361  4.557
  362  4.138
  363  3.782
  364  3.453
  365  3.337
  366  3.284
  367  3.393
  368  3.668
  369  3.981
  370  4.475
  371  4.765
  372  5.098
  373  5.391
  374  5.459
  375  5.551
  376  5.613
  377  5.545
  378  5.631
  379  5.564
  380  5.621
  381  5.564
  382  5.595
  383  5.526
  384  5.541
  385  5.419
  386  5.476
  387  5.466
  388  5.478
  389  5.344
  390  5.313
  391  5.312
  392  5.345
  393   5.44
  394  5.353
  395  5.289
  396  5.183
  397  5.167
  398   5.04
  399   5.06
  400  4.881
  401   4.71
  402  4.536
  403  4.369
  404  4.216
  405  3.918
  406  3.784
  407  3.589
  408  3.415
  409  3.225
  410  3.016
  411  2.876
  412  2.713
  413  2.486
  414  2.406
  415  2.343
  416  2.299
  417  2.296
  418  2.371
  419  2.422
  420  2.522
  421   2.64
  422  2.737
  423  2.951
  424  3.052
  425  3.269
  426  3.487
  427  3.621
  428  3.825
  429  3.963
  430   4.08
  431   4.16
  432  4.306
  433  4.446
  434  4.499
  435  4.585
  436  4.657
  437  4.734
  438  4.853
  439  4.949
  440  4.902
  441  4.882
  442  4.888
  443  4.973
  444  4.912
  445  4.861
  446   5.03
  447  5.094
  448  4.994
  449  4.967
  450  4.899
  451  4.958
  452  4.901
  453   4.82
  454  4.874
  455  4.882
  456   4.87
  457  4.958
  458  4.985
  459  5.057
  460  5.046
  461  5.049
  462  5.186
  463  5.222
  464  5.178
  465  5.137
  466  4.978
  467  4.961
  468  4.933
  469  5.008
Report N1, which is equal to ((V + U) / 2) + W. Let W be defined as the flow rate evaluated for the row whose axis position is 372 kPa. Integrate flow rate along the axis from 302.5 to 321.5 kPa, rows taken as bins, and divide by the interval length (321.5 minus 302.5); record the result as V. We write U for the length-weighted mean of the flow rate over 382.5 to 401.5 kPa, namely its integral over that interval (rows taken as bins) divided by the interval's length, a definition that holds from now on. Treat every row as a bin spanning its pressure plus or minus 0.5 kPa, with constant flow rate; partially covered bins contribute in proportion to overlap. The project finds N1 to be 10.6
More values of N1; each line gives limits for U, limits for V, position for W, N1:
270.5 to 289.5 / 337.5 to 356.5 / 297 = 12.0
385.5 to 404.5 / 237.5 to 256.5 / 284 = 10.9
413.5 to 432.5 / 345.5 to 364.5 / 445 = 9.1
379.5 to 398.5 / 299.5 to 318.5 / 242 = 9.4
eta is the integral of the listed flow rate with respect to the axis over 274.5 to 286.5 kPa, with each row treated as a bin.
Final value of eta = 76.5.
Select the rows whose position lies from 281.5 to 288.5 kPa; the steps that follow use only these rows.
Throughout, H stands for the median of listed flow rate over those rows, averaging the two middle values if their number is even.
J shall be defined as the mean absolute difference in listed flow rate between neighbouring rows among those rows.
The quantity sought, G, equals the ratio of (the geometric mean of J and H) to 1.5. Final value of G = 0.28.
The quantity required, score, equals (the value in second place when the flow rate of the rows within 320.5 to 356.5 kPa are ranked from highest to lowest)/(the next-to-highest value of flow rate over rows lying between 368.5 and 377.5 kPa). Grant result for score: 1.08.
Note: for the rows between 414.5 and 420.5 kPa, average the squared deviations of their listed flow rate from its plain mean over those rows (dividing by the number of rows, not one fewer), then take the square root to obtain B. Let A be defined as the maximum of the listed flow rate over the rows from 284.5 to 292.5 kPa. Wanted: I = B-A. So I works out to -6.1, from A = 6.193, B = 0.08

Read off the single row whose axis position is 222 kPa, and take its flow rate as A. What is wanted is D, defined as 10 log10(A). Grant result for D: 7.3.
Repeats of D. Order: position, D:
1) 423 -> 4.7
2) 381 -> 7.5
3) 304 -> 7.8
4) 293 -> 7.7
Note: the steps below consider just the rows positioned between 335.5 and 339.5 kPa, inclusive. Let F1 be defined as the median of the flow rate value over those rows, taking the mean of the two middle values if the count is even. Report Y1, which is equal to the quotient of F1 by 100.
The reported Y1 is 0.0591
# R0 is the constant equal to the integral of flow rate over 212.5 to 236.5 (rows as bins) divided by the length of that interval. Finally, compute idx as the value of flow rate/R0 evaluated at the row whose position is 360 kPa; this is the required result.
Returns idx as 0.96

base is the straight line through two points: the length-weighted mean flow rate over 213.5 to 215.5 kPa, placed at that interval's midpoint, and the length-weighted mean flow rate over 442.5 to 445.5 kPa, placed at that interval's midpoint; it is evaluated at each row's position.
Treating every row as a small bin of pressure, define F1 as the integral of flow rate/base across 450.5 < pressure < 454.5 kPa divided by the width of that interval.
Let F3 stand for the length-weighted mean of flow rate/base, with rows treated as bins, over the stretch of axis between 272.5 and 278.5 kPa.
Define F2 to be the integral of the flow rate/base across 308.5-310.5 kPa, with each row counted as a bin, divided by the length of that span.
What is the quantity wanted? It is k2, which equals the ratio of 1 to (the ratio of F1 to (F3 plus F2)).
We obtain 2.3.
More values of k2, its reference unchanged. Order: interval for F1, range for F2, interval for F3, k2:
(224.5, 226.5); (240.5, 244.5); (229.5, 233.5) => 1.7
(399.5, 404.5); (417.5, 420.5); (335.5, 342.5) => 1.8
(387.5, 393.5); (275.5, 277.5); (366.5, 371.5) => 1.9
